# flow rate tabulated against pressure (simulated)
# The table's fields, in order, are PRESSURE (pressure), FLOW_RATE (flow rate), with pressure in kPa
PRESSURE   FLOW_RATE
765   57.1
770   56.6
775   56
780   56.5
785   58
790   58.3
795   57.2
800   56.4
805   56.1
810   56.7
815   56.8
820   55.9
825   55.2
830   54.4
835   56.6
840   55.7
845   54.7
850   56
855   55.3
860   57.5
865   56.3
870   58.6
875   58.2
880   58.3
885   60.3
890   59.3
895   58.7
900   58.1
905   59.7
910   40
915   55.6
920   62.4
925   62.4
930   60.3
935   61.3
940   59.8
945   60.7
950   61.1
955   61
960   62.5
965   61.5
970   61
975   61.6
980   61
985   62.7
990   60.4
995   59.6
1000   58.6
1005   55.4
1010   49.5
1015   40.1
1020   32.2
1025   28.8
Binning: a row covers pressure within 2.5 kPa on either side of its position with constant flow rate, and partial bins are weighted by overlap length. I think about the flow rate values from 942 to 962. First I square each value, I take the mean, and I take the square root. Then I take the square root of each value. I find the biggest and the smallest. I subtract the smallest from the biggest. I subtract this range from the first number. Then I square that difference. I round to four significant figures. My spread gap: 3747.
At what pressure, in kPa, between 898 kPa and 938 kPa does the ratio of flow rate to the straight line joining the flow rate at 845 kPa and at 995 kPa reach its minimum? 910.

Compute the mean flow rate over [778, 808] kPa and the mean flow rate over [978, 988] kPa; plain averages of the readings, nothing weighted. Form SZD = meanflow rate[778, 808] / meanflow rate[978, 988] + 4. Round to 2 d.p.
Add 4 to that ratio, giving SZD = 4.92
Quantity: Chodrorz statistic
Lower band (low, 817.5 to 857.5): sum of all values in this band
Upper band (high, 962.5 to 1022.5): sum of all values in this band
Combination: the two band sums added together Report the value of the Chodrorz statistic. 1107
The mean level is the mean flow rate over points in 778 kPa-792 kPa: 57.6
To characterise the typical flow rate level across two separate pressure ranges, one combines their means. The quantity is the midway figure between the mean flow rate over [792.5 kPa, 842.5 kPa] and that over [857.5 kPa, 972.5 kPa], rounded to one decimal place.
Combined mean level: 57.5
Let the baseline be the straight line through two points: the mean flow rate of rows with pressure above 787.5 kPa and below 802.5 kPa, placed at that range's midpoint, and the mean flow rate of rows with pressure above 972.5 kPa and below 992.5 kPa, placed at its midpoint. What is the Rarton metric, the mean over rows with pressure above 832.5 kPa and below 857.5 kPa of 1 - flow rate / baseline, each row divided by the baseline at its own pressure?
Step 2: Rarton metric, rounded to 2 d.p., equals 0.05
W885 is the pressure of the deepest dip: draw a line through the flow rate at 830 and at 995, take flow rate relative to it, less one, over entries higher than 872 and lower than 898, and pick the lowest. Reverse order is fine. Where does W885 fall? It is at 895 kPa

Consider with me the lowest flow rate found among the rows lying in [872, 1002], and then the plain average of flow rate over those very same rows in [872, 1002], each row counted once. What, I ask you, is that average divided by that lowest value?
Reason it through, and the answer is 1.49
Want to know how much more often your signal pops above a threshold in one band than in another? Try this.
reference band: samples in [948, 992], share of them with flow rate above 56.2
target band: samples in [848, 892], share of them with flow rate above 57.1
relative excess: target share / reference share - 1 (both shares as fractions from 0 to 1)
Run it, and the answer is -0.33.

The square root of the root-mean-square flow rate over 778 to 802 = 7.57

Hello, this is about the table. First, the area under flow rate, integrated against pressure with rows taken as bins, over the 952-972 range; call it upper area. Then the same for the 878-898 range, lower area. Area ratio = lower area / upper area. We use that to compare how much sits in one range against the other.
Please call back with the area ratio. 0.96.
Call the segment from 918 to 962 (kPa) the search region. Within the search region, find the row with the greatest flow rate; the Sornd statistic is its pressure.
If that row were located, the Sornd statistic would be 960 kPa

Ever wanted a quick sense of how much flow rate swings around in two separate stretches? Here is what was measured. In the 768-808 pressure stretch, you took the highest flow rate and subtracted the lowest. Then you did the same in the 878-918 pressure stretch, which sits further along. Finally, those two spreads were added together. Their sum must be 23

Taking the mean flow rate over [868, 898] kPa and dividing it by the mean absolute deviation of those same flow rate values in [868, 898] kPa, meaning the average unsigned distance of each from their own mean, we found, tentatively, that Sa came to 98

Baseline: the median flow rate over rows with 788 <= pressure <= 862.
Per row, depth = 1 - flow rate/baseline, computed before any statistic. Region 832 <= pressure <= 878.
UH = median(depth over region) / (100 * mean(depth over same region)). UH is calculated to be 0.0045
